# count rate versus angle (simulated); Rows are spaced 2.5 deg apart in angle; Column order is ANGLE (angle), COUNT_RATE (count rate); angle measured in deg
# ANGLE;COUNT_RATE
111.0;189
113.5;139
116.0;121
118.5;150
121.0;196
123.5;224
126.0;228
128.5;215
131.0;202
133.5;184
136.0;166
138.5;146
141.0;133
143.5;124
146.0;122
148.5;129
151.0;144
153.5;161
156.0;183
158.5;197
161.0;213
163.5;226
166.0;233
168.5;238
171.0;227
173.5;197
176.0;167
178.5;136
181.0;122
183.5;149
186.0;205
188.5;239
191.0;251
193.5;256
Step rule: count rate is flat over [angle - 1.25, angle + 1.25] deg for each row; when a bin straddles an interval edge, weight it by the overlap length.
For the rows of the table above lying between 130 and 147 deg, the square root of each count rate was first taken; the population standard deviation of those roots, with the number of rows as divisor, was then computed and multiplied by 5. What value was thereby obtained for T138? 5.7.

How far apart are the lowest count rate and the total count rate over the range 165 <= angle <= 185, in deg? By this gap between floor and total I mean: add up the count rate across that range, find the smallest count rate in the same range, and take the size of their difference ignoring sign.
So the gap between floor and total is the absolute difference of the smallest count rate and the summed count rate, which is 1347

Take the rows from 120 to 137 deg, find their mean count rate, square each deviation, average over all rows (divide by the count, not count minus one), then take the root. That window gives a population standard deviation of 21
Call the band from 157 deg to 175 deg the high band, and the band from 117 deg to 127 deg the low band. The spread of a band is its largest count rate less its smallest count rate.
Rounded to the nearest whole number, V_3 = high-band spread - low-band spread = -37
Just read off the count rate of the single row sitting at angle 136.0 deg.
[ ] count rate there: 166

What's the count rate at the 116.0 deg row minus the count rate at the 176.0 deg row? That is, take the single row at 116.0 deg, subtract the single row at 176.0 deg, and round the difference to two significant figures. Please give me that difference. -46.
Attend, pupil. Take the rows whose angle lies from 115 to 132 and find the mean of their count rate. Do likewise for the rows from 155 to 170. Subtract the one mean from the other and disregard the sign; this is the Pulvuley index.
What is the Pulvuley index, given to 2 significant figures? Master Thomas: 24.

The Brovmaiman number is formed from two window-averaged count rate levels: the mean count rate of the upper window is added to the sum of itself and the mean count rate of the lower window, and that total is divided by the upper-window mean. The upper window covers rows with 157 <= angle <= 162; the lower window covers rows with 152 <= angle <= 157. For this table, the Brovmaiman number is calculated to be 2.84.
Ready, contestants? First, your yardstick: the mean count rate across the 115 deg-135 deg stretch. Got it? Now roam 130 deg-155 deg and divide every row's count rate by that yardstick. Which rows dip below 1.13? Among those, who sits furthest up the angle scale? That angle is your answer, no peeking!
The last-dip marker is 153.5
